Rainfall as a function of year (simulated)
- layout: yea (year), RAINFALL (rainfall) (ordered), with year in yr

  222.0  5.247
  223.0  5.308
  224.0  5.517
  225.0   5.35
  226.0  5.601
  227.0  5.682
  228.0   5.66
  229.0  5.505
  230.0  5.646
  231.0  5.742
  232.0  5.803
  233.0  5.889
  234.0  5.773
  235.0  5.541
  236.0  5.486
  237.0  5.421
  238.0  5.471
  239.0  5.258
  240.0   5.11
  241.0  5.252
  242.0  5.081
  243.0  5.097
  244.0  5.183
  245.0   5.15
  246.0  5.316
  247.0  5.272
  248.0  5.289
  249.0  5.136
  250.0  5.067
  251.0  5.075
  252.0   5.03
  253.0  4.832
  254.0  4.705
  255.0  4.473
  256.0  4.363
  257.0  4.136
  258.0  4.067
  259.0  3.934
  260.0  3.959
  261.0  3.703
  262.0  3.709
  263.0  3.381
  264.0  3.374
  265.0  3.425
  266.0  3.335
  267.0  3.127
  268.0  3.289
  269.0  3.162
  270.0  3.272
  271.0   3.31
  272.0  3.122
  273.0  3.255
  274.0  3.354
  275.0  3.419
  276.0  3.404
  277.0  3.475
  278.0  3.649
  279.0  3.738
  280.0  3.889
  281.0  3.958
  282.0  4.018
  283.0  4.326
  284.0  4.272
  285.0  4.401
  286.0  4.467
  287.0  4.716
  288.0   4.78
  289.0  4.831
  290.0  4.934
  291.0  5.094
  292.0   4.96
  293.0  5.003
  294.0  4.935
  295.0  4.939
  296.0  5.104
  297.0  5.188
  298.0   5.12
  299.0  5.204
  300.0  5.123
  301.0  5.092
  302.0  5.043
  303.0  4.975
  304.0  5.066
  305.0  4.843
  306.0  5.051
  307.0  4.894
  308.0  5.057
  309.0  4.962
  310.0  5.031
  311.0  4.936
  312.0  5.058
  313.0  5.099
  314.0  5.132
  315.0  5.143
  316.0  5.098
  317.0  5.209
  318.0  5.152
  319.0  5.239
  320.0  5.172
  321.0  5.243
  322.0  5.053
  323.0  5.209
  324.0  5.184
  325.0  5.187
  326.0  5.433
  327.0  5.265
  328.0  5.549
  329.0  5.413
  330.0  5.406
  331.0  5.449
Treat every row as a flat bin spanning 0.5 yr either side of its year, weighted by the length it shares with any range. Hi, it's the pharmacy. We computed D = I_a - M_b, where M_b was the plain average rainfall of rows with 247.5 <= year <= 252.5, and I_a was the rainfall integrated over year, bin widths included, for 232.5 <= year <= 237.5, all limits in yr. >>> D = 23.0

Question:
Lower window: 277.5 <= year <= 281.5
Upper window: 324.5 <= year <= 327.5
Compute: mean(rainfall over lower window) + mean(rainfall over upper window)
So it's 9.1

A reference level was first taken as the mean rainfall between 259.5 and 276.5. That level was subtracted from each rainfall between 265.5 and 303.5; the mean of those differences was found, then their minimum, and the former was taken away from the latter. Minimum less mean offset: -1.1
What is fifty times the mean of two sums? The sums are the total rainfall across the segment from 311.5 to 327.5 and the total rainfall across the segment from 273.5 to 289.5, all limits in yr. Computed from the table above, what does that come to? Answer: 3689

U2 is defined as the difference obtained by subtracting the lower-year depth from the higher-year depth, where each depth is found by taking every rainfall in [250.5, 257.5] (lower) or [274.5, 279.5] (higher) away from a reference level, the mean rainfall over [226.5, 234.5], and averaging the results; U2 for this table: 1.1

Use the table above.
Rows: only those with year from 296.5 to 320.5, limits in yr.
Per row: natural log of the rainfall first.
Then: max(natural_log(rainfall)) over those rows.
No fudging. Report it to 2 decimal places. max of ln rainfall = 1.66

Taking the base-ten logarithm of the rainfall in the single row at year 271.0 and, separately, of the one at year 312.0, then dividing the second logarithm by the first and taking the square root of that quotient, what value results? 1.16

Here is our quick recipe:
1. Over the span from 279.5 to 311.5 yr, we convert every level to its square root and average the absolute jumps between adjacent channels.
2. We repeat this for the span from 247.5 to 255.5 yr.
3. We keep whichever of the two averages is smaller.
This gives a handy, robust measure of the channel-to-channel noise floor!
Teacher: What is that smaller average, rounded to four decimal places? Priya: 0.0243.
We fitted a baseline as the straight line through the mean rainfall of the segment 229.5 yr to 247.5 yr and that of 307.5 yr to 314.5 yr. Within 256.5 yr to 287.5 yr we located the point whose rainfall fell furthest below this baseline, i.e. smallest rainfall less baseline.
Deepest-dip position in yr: 267.0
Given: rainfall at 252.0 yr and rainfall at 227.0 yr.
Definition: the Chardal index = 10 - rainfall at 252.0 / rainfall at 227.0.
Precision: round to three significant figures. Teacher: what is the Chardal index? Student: 9.11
